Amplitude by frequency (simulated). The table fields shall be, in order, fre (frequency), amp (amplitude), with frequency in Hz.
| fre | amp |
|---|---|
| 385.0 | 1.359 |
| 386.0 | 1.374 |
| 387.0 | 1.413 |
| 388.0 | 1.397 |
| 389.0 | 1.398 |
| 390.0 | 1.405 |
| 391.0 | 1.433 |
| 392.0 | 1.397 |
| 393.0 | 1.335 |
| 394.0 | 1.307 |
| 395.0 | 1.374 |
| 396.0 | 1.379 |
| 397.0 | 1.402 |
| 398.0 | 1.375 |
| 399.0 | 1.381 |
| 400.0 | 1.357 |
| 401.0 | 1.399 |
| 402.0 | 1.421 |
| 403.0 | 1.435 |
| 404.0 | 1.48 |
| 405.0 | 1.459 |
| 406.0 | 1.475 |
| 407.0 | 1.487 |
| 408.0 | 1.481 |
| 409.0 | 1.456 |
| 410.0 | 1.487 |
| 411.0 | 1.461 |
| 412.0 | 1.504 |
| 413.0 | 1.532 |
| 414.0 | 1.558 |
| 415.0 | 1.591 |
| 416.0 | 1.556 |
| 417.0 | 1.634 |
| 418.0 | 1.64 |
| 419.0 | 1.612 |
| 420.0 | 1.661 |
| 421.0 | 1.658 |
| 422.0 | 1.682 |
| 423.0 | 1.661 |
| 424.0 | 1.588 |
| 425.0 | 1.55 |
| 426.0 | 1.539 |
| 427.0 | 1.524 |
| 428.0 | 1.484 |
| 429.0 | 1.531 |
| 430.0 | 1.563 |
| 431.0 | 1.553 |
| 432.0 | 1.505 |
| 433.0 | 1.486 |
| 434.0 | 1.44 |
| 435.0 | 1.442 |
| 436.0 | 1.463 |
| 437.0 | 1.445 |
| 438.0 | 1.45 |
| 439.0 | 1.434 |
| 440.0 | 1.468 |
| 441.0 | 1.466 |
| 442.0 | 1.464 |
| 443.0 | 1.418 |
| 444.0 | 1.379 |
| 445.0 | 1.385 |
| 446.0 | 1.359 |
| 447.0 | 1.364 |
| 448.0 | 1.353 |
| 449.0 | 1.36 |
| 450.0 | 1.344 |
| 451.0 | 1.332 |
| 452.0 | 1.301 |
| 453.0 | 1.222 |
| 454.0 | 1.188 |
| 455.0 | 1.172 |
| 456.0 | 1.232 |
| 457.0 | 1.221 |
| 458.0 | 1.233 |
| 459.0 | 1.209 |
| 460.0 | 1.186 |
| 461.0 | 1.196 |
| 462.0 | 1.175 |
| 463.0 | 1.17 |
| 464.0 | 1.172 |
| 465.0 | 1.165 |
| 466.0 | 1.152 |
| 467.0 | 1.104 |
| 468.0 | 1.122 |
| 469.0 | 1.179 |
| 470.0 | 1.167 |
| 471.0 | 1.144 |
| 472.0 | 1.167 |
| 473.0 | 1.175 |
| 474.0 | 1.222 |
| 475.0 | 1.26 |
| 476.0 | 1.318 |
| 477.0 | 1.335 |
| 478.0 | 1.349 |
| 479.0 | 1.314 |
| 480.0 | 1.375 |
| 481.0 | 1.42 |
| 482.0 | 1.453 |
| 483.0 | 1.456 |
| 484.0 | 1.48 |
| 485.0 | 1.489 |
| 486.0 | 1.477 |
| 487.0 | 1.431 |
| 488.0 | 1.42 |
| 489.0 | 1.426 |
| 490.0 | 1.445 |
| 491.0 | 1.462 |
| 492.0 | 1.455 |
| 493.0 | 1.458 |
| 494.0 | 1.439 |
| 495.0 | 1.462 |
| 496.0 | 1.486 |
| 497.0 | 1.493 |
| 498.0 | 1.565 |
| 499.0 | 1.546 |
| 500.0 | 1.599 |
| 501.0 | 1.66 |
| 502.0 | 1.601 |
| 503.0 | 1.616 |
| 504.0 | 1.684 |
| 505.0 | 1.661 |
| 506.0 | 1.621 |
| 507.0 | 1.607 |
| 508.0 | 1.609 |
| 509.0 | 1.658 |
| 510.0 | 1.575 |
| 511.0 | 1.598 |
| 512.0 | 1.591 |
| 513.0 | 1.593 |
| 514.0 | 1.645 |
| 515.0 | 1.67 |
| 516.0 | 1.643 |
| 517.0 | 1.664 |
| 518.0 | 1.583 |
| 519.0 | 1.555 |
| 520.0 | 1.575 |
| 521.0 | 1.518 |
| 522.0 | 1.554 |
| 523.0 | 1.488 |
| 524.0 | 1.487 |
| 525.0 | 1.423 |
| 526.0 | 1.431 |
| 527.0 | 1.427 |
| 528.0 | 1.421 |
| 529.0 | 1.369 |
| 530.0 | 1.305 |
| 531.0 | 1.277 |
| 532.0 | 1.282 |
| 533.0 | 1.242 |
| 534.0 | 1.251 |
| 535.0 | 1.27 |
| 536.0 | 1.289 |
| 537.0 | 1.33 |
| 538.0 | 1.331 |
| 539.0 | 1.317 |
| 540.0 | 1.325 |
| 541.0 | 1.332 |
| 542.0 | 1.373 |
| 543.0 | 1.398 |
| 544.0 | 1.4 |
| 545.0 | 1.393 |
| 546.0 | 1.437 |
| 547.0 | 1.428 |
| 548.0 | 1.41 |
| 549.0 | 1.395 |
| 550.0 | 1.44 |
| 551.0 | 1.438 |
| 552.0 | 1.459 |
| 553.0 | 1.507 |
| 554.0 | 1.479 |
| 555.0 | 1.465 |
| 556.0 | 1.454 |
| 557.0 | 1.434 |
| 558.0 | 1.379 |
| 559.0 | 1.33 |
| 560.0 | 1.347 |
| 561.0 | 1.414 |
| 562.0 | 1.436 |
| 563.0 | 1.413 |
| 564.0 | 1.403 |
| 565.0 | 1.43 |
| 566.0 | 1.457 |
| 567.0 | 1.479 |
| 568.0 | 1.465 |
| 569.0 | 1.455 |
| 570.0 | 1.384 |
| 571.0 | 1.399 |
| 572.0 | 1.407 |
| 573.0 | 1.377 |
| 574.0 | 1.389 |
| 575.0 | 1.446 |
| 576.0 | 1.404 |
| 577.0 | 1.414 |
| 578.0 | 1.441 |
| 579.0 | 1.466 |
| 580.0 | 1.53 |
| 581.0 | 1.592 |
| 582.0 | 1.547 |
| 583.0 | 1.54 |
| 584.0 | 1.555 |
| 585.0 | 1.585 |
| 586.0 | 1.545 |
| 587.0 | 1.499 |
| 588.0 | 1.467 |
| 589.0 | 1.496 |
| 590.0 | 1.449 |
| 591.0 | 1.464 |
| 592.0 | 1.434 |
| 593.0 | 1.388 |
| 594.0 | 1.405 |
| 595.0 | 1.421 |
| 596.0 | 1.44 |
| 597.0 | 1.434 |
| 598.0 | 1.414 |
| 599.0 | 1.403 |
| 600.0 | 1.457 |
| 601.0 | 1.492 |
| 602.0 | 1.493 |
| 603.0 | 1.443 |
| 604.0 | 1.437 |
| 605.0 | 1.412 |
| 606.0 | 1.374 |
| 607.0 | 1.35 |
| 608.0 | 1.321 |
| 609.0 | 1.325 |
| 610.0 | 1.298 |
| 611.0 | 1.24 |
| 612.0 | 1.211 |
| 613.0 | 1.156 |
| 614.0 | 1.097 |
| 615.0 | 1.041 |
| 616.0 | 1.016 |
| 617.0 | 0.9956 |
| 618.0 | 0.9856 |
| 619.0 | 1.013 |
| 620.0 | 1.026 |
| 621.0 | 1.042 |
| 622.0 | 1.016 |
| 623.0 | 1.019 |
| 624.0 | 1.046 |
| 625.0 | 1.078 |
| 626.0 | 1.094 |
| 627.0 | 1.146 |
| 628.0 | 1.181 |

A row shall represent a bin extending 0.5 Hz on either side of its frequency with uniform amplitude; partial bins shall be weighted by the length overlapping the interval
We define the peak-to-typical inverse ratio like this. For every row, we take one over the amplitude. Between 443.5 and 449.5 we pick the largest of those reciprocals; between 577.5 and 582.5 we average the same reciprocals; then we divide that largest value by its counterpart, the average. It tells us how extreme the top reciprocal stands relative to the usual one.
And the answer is 1.12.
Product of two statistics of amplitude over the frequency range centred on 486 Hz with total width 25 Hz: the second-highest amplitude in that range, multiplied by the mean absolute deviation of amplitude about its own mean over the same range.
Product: 0.091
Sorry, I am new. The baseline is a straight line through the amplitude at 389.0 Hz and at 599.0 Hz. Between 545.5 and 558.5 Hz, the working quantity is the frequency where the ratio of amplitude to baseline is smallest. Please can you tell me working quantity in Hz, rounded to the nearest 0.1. 558.0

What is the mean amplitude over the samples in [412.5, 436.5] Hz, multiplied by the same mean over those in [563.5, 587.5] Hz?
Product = 2.29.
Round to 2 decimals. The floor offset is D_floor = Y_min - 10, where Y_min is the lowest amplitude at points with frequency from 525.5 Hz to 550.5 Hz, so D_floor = -8.76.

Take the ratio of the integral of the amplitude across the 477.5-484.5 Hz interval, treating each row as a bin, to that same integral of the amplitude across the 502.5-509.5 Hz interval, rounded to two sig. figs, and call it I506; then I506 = 0.86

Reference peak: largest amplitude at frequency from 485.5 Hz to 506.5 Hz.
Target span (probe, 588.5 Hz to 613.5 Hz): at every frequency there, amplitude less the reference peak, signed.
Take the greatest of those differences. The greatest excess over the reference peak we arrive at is -0.19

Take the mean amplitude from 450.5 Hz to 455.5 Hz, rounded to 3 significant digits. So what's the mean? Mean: 1.24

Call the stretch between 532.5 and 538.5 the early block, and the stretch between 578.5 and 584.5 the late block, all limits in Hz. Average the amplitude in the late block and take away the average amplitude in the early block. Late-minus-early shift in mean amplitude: 0.25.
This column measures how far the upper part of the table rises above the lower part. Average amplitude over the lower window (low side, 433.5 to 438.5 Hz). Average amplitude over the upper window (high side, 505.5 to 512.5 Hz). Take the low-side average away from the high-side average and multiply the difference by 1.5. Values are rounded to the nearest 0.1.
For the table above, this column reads 0.2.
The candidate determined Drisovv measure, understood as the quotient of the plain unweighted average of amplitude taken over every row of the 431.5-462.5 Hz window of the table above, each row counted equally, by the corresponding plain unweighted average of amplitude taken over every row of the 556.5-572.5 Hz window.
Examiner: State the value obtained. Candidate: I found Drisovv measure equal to 0.95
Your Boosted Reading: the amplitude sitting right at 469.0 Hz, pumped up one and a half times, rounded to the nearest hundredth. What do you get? 1.77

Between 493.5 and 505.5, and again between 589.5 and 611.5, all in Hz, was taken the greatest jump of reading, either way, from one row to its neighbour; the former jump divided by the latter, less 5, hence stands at -3.76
